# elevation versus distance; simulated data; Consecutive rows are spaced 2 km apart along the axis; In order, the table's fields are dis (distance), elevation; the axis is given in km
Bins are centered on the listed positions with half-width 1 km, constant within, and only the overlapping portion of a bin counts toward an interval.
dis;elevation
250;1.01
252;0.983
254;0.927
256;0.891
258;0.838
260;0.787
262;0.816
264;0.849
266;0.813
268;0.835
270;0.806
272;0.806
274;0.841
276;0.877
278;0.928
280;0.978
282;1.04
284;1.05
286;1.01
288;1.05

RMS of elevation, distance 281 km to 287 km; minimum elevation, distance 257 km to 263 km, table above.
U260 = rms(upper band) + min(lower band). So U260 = 1.82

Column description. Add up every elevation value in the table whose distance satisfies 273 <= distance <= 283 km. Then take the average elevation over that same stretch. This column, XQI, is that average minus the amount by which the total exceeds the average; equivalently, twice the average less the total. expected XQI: -2.80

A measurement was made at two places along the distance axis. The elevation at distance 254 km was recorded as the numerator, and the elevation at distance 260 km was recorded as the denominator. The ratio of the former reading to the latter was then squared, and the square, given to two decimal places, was 1.39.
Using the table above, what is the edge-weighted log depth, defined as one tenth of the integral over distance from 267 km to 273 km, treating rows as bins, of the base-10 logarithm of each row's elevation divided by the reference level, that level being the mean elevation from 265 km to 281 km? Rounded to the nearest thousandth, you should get -0.014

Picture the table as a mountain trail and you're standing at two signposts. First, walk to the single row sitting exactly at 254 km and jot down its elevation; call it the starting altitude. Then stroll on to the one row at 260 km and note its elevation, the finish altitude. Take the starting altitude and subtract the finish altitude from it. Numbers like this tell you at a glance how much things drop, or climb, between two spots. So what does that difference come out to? 0.14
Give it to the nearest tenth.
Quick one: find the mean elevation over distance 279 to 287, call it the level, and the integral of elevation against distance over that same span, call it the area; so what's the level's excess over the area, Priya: -7.1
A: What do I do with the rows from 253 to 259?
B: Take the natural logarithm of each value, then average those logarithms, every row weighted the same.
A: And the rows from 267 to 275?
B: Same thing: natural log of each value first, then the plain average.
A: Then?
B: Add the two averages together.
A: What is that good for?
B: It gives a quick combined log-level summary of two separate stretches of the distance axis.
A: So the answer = -0.32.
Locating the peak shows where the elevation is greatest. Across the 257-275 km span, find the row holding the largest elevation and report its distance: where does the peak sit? 264 km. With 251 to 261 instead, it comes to 252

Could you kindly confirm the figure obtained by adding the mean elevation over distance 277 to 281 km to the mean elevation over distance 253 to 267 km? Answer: 1.80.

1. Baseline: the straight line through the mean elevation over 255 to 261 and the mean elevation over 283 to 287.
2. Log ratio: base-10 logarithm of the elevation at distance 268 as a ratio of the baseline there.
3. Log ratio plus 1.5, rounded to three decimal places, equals 1.463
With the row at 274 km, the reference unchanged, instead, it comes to 1.446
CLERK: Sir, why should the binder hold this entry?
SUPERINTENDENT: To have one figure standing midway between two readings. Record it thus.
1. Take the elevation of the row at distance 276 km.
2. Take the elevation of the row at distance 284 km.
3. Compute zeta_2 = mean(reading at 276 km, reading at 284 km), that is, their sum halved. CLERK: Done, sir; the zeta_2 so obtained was 0.96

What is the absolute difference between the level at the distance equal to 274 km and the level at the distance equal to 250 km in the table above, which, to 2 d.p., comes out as 0.17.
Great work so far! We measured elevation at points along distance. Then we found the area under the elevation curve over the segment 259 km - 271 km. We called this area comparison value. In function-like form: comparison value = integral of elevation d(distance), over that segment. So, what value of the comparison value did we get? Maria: 9.8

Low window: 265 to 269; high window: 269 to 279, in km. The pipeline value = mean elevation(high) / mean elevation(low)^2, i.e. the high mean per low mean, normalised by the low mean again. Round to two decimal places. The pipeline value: 1.25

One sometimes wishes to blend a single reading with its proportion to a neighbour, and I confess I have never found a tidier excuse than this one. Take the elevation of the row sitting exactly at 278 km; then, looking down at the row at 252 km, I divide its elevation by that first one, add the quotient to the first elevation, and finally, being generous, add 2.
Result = 3.99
